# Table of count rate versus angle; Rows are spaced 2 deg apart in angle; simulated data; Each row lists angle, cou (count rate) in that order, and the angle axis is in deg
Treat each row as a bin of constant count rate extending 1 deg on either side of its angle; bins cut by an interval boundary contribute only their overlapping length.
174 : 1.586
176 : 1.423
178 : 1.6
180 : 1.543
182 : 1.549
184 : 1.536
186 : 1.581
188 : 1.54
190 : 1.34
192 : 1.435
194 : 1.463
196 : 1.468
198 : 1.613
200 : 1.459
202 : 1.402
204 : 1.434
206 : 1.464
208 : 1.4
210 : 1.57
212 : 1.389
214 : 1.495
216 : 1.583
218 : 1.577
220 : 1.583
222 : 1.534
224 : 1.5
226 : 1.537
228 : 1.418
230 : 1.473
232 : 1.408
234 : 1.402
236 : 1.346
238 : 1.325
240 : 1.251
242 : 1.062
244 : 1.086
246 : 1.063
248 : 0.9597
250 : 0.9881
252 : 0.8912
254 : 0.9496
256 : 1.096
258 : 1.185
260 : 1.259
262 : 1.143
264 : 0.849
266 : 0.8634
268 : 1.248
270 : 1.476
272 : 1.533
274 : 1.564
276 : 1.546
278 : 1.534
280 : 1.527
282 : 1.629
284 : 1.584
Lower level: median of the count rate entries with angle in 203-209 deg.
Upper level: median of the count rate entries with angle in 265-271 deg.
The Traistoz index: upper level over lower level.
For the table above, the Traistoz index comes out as 0.87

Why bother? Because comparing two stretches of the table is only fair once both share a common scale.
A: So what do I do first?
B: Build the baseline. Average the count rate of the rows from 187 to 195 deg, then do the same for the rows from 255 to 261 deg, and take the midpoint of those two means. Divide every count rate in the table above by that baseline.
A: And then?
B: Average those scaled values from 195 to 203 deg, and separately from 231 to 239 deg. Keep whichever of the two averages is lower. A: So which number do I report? 1.04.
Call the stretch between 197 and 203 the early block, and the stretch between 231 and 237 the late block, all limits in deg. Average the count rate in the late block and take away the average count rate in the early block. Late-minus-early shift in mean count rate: -0.11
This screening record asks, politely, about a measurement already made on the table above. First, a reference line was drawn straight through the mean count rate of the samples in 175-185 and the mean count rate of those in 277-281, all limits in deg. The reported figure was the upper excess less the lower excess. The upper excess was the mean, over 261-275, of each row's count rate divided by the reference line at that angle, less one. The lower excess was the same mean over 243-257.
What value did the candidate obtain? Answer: 0.15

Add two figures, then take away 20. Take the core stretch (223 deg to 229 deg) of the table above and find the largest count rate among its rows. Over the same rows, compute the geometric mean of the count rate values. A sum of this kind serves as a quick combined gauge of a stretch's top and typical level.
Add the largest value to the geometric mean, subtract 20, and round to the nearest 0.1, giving -17.0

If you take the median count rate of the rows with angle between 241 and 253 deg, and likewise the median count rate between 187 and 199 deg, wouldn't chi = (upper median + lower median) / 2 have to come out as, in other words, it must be 1.25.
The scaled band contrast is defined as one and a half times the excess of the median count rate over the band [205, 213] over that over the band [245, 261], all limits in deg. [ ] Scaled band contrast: 0.61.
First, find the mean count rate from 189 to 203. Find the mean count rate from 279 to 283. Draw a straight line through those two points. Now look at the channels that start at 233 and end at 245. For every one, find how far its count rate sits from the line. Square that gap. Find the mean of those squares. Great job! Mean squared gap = 0.0916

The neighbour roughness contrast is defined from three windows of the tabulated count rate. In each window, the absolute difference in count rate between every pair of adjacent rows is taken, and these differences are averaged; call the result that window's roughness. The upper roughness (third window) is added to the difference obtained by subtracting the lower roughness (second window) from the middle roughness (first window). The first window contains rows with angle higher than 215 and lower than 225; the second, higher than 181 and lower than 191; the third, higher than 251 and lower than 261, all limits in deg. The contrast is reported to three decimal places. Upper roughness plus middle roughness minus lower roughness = 0.041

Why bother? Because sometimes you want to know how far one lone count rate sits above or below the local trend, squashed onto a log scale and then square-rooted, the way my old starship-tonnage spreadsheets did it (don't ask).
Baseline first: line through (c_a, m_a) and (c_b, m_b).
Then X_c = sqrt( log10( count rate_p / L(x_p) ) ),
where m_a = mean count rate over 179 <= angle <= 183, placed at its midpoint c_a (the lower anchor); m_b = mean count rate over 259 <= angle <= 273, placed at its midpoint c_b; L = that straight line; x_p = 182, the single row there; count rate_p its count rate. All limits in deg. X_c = 0.0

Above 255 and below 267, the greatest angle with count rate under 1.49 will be 266 deg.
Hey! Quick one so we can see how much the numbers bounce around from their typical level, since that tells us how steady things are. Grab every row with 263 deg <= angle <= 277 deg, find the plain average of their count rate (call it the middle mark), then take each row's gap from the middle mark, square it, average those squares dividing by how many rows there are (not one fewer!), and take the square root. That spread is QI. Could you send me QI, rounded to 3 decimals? 0.296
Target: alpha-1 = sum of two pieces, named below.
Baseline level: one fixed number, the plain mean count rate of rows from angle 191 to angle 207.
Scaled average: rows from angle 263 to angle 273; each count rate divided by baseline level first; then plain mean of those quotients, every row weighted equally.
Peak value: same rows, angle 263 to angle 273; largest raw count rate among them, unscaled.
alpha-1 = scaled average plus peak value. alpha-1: 2.35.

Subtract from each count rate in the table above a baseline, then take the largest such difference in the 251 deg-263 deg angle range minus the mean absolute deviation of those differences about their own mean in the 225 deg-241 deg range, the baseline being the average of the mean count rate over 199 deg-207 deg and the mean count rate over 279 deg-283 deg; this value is -0.3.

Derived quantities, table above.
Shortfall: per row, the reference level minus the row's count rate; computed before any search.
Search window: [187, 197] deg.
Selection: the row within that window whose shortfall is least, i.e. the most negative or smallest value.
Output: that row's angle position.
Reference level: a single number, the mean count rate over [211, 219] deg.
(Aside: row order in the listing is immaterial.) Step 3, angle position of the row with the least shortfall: 188 deg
